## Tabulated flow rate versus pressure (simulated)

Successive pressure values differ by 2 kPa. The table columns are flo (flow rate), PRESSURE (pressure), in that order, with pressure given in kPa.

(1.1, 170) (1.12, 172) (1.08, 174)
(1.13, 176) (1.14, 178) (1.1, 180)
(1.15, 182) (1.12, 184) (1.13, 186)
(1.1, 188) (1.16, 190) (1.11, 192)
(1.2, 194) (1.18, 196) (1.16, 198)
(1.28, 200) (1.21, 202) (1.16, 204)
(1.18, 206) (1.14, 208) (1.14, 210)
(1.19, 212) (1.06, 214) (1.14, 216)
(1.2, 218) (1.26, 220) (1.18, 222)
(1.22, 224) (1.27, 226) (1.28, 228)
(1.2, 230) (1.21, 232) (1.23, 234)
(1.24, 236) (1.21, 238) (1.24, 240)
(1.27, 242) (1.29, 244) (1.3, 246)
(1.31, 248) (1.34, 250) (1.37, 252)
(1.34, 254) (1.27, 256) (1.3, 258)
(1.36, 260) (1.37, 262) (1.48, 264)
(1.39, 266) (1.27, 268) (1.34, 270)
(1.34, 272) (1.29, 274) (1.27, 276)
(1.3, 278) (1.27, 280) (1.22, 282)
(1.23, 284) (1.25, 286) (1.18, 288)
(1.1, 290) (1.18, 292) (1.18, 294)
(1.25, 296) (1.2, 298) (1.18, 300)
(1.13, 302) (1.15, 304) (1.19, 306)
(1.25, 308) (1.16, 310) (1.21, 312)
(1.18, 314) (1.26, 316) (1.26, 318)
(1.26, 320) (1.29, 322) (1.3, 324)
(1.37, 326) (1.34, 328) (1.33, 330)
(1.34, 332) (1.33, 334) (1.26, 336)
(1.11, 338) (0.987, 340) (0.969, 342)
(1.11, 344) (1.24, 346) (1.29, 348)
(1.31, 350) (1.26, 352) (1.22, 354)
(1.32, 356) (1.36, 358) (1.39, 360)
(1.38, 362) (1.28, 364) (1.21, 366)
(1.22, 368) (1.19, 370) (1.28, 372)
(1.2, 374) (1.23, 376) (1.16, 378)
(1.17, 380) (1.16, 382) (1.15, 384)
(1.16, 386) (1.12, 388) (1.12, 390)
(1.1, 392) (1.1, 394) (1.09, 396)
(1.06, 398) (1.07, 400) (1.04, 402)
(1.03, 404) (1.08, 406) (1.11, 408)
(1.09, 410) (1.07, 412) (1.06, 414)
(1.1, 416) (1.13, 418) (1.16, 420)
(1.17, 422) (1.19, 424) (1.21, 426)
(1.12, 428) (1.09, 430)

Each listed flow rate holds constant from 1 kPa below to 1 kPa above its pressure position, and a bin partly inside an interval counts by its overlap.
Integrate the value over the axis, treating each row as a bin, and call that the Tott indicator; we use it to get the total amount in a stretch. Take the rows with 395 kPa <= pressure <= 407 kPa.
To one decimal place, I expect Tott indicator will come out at 12.7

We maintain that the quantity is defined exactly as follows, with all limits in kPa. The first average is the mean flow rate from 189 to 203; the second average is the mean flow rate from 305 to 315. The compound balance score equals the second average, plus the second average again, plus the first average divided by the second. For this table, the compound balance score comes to 3.39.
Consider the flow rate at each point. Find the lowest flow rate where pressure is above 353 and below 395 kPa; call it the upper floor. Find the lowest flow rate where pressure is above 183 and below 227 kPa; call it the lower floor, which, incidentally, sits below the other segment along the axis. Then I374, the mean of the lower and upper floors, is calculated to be 1.08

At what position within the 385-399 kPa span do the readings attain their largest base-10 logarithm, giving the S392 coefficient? 386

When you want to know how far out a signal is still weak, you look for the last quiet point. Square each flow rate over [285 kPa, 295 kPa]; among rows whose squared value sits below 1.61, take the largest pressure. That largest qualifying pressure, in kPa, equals 294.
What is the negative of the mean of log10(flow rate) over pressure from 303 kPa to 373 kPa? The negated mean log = -0.094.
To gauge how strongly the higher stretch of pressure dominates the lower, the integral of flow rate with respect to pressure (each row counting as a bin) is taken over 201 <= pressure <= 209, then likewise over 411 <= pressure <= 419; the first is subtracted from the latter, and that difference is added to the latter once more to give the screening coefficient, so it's 8.1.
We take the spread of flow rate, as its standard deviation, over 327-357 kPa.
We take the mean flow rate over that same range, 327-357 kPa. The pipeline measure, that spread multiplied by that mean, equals 0.15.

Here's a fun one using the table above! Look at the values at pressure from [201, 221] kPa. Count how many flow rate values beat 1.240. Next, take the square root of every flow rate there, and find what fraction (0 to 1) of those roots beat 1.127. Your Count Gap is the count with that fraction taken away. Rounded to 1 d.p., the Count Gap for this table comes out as 1.0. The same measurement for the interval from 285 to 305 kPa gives 2.0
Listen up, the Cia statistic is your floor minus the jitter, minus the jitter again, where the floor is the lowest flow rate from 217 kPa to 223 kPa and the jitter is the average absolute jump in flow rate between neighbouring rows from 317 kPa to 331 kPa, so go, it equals 1.13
